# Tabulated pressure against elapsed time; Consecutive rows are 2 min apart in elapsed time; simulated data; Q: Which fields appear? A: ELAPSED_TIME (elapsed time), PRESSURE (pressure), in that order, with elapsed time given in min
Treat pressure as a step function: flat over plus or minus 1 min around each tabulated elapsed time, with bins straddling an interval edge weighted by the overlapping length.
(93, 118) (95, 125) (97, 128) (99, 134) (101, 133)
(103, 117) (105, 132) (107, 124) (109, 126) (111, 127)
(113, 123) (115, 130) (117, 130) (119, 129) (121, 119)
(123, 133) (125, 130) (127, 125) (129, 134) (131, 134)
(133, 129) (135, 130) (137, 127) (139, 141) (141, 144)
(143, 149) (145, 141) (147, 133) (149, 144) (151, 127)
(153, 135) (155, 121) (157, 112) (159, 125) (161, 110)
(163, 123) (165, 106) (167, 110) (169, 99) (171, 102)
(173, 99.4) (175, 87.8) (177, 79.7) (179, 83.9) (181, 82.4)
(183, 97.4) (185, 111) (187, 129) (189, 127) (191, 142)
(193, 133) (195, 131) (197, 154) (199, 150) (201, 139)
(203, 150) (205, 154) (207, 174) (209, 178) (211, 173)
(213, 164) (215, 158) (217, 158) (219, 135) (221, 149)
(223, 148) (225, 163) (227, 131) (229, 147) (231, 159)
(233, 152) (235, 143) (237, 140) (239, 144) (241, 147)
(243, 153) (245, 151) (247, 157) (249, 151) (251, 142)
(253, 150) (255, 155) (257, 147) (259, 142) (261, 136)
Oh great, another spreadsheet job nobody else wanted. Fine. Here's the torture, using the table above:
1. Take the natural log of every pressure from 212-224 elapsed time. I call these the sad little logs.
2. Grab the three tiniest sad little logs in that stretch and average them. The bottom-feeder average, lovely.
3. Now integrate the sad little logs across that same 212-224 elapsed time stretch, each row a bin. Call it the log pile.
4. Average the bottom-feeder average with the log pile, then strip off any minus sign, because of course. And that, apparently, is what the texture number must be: 32.6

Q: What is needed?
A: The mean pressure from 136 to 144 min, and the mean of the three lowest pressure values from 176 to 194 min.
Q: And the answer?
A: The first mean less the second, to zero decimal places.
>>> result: 58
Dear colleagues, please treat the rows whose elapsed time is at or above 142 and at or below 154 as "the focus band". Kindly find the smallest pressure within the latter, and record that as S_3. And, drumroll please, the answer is 127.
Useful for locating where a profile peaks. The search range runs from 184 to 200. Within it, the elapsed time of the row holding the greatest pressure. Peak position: 197 min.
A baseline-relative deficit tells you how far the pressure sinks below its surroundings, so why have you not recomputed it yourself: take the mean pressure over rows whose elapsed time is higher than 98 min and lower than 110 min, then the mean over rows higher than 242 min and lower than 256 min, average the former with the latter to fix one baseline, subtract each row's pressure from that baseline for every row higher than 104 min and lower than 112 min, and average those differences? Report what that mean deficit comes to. 12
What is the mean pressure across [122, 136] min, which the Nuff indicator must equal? 131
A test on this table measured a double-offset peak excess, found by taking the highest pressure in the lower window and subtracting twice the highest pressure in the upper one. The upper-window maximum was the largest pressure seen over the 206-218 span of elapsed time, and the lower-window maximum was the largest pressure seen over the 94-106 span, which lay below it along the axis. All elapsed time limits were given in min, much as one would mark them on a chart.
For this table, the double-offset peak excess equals -222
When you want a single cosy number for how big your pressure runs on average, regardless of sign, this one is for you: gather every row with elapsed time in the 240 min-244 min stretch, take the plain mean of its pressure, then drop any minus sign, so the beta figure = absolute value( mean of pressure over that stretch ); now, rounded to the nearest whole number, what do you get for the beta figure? 150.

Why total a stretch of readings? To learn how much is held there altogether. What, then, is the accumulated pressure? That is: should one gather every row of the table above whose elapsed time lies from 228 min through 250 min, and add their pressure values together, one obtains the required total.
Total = 1644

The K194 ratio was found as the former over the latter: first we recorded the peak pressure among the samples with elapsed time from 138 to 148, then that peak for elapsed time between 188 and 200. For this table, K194 0.97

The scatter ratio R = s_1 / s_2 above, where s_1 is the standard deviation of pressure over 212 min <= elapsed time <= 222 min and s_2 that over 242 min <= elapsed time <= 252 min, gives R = 2.06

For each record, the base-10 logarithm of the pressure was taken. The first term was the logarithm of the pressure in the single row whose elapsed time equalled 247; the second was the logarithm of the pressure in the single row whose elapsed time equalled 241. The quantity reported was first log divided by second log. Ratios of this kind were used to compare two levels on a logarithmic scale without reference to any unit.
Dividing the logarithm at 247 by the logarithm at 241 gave 1.01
